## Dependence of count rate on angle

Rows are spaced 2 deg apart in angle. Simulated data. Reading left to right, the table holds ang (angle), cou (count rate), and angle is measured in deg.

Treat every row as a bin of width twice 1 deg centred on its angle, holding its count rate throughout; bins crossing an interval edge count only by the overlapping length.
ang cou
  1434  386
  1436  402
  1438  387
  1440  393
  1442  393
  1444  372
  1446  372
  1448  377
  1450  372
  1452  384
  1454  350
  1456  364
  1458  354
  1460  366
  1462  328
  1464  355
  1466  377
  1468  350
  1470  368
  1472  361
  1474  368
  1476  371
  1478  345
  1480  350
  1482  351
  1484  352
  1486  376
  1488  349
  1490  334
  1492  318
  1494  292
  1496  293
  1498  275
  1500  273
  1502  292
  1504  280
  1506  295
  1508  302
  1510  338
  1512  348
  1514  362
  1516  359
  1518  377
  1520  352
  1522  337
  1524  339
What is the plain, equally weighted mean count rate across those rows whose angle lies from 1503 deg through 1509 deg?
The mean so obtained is 292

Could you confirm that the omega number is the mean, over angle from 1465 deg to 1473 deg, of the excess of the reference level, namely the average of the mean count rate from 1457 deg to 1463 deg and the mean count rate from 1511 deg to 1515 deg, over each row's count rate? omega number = -12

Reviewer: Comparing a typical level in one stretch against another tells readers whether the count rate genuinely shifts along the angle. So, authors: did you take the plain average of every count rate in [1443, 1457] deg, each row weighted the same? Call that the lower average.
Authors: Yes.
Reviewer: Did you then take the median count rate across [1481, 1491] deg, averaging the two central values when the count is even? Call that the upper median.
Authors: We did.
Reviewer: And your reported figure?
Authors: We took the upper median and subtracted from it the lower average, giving -19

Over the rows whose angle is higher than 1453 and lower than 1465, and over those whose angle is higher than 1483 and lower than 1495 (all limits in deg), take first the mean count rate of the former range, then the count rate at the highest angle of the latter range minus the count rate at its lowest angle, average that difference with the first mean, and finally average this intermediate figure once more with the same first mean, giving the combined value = 250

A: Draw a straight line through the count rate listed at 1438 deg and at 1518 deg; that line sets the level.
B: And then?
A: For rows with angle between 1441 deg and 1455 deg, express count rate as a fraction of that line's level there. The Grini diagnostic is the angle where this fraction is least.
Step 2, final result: 1454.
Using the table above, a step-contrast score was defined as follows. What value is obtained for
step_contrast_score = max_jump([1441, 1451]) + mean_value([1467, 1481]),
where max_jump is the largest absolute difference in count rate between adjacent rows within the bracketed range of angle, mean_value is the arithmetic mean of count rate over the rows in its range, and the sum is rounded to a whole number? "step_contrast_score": 380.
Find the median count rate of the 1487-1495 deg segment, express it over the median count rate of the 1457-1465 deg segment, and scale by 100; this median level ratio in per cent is 92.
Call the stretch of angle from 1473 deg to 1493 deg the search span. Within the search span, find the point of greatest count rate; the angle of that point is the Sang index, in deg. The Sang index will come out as 1486 deg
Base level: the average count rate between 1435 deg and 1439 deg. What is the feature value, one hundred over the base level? 0.253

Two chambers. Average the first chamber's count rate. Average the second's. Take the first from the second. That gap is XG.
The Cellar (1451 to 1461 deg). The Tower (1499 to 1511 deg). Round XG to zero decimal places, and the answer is -67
